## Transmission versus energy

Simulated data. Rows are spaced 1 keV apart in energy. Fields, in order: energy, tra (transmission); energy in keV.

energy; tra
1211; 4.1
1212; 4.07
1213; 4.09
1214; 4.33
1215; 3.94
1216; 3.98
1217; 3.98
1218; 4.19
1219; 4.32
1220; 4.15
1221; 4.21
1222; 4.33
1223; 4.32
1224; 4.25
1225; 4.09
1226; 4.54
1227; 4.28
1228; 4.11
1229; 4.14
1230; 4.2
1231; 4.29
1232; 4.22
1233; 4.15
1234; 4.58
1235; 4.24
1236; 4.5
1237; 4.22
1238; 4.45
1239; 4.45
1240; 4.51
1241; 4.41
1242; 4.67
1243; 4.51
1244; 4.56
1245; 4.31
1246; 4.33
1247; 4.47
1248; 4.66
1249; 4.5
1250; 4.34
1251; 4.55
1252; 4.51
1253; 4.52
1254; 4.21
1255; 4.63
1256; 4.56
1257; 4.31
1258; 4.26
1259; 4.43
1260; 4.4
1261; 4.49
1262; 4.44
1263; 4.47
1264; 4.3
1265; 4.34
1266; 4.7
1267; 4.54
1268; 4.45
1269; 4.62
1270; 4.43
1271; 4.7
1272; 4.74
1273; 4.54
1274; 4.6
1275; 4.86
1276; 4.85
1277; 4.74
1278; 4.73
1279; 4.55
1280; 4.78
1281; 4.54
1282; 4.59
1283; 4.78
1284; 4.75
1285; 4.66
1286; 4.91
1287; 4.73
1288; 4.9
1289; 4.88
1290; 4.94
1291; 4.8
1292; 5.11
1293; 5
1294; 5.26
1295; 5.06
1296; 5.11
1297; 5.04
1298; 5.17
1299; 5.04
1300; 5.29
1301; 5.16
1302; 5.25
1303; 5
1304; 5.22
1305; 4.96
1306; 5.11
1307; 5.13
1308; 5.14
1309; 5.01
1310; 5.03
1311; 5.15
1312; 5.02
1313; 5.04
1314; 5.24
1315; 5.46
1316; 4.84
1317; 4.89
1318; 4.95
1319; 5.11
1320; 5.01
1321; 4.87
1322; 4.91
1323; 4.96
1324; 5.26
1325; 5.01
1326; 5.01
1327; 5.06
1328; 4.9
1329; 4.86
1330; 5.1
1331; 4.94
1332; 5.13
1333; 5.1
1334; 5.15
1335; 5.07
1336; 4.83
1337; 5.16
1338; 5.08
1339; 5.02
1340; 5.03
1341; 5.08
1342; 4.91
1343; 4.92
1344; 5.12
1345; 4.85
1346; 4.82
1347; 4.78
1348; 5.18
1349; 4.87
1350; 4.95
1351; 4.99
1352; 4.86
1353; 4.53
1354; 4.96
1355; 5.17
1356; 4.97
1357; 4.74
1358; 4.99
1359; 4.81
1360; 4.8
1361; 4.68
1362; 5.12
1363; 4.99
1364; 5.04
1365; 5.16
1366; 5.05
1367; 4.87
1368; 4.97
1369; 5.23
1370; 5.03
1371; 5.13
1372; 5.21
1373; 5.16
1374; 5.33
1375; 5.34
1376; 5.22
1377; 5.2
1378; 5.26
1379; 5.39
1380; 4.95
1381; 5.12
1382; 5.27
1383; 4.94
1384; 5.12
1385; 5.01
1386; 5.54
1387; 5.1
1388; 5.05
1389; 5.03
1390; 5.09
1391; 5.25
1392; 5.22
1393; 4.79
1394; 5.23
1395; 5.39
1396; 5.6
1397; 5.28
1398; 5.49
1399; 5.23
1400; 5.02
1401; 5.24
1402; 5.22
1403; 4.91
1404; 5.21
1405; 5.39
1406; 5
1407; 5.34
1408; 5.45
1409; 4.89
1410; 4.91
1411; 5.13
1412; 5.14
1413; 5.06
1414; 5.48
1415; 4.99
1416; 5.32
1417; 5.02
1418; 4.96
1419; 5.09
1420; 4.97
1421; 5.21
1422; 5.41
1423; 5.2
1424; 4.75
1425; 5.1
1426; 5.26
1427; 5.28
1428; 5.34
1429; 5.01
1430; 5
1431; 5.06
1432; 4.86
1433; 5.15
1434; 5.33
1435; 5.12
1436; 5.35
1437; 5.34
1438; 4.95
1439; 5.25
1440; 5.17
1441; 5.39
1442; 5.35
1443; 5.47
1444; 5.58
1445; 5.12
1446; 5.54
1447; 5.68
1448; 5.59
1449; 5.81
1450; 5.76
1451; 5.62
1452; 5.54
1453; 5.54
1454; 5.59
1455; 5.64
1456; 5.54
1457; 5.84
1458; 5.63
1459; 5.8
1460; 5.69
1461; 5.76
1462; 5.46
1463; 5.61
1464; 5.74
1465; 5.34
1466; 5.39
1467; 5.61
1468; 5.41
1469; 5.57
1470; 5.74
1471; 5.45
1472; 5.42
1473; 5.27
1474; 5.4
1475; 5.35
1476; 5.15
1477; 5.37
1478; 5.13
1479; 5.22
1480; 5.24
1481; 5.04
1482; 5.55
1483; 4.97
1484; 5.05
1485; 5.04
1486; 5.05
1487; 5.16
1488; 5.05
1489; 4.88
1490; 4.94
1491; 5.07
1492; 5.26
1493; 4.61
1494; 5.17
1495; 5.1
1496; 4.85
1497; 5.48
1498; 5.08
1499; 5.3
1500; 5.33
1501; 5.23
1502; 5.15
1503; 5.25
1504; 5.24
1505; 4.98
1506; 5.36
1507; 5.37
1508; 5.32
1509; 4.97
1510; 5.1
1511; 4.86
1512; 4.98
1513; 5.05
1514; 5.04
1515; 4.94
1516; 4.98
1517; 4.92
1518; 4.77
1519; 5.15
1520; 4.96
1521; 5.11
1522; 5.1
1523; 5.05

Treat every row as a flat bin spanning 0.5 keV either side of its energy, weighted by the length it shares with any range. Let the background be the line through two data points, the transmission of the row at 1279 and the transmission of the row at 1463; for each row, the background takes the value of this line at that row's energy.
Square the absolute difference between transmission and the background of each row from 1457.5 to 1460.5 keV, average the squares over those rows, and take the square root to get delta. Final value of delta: 0.14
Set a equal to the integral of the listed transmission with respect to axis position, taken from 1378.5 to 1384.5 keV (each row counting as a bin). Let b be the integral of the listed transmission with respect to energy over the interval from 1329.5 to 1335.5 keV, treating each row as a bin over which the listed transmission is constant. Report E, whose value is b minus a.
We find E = -0.3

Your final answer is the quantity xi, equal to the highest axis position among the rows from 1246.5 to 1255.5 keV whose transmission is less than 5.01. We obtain 1255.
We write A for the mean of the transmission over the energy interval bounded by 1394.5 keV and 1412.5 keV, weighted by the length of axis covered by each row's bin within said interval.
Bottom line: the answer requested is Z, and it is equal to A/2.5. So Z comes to 2.09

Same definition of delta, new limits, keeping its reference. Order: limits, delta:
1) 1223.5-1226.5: 0.19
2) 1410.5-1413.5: 0.21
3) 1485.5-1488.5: 0.66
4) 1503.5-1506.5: 0.68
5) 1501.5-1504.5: 0.63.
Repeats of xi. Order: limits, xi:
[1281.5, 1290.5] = 1290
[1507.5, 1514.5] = 1512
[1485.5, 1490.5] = 1490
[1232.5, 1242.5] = 1242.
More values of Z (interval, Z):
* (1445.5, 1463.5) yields 2.26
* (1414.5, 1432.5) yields 2.04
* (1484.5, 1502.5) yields 2.04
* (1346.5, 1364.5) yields 1.97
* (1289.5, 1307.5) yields 2.04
